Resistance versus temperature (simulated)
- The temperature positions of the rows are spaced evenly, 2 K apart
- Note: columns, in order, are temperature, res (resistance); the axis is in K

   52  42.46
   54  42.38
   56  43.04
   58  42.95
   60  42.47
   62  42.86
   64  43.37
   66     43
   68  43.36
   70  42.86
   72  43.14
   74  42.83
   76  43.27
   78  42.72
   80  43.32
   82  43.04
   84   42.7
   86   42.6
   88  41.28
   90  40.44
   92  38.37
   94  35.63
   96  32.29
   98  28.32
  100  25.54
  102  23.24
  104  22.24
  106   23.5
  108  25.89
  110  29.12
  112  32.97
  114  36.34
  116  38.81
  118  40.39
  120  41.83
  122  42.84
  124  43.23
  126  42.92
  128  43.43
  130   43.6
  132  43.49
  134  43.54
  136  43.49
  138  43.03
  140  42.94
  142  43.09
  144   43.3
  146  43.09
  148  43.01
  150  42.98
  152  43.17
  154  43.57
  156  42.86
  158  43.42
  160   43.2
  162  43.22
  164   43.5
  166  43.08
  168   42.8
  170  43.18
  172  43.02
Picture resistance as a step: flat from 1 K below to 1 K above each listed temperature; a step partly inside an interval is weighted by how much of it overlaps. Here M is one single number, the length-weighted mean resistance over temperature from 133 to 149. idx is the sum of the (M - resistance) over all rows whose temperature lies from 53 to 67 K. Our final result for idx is 2.2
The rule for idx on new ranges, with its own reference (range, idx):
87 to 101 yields 60.4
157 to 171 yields -0.1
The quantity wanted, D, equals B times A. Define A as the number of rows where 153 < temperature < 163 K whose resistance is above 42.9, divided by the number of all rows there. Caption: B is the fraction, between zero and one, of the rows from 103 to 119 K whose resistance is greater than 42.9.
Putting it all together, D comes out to 0.00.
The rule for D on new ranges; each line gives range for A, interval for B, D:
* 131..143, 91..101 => 0.00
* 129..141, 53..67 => 0.57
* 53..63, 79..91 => 0.13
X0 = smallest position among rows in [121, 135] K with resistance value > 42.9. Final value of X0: 124 K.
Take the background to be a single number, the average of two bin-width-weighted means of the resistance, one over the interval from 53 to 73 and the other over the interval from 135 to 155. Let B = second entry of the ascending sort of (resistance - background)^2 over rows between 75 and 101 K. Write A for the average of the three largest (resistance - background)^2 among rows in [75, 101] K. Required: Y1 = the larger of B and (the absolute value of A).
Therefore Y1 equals 213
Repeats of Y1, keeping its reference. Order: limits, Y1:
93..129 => 403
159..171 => 0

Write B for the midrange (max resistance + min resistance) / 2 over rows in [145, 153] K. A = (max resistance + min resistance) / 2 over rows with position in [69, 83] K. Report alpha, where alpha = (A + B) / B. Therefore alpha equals 2.00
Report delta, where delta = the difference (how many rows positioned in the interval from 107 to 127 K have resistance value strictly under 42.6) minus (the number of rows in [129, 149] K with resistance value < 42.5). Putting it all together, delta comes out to 7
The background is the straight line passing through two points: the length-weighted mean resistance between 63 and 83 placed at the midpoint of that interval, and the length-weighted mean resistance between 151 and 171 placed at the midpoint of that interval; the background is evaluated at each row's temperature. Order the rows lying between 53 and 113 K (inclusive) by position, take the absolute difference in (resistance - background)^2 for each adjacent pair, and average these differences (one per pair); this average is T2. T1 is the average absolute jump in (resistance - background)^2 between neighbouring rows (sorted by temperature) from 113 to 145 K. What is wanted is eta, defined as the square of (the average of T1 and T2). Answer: 221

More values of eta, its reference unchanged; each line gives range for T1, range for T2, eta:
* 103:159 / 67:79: 66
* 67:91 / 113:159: 2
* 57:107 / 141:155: 104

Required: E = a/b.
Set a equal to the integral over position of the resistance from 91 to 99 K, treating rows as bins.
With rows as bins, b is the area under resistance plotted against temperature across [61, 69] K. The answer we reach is 0.78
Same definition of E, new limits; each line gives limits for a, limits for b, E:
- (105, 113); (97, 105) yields 1.12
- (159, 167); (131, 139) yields 1.00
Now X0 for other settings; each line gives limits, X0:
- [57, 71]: 58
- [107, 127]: 124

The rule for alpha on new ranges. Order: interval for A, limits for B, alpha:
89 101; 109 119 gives 1.95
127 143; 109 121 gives 2.22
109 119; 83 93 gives 1.86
